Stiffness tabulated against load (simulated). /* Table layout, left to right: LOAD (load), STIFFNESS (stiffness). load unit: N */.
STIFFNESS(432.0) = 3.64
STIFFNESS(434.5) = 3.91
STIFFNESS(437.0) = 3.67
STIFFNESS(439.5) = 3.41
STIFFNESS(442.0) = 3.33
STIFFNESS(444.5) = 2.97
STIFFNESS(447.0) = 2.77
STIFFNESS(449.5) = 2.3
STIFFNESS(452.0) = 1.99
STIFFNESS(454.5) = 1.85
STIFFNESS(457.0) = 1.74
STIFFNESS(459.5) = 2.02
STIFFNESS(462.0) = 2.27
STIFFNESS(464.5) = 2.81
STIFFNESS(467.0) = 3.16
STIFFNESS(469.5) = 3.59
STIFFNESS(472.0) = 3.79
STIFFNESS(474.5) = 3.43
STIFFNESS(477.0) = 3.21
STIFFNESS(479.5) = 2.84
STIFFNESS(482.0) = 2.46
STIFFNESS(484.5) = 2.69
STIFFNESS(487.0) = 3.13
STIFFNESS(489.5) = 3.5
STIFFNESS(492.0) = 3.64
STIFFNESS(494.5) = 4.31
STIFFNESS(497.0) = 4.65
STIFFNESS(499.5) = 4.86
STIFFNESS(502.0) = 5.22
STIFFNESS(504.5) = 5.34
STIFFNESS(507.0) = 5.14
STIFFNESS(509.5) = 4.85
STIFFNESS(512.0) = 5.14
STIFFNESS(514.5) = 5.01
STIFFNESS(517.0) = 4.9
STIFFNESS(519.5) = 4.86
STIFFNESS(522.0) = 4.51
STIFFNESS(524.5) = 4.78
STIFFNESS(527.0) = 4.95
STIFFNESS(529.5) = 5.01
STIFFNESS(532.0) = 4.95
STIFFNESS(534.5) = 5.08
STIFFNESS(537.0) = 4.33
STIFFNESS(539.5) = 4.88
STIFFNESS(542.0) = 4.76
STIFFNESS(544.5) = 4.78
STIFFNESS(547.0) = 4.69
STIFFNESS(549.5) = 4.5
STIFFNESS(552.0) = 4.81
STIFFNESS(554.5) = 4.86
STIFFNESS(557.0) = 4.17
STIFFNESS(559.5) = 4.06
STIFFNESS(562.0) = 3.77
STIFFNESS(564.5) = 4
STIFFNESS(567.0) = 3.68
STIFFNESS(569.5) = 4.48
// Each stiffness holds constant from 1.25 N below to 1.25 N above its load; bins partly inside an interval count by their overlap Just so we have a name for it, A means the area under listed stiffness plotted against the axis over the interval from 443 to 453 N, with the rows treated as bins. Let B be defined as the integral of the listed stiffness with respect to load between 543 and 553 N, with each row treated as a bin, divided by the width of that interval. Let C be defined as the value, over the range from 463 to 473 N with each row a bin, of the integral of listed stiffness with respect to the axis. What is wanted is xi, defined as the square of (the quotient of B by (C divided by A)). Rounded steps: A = 25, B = 4.7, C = 33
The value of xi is 13.1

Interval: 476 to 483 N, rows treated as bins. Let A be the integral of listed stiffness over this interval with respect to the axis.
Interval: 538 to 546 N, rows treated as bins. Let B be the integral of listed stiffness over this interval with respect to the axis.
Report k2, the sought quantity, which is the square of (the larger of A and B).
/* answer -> 1467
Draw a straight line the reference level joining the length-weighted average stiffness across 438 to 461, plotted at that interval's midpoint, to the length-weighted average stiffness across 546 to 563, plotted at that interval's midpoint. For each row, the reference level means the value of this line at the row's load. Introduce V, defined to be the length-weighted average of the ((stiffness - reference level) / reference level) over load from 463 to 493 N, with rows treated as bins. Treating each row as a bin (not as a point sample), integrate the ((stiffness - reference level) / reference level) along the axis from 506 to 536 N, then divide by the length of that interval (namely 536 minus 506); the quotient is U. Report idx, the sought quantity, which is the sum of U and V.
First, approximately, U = 0.3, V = 0.06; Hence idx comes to 0.35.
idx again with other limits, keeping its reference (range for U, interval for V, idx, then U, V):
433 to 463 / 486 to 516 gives 0.44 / 0.1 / 0.33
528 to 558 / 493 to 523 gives 0.50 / 0.1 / 0.37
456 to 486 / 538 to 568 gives -0.01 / 0.0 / 0.01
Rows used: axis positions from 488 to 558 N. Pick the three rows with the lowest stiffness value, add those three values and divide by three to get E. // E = 3.8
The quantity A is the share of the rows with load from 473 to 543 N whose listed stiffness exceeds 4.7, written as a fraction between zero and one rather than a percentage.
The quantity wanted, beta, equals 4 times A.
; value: 2.3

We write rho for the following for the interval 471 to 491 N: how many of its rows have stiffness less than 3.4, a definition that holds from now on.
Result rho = 5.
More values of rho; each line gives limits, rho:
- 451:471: 7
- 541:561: 0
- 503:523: 0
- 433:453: 5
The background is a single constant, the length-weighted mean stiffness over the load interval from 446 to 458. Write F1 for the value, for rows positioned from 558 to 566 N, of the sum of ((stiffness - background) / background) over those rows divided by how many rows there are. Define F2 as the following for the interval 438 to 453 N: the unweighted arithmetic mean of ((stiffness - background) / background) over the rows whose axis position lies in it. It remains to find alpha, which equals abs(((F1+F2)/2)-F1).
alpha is 0.27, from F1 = 0.9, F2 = 0.32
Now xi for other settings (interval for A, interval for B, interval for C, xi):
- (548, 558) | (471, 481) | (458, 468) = 35.6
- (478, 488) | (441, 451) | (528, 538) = 2.6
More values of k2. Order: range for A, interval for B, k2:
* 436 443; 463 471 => 646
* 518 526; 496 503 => 1432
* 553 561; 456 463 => 1216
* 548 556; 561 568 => 1417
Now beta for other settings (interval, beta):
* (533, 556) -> 2.7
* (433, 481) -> 0.0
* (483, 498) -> 0.0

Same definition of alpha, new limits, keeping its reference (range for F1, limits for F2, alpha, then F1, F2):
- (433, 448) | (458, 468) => 0.18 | 0.6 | 0.21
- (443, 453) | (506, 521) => 0.58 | 0.2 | 1.35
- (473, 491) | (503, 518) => 0.48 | 0.4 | 1.38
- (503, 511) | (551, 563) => 0.18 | 1.4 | 1.04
